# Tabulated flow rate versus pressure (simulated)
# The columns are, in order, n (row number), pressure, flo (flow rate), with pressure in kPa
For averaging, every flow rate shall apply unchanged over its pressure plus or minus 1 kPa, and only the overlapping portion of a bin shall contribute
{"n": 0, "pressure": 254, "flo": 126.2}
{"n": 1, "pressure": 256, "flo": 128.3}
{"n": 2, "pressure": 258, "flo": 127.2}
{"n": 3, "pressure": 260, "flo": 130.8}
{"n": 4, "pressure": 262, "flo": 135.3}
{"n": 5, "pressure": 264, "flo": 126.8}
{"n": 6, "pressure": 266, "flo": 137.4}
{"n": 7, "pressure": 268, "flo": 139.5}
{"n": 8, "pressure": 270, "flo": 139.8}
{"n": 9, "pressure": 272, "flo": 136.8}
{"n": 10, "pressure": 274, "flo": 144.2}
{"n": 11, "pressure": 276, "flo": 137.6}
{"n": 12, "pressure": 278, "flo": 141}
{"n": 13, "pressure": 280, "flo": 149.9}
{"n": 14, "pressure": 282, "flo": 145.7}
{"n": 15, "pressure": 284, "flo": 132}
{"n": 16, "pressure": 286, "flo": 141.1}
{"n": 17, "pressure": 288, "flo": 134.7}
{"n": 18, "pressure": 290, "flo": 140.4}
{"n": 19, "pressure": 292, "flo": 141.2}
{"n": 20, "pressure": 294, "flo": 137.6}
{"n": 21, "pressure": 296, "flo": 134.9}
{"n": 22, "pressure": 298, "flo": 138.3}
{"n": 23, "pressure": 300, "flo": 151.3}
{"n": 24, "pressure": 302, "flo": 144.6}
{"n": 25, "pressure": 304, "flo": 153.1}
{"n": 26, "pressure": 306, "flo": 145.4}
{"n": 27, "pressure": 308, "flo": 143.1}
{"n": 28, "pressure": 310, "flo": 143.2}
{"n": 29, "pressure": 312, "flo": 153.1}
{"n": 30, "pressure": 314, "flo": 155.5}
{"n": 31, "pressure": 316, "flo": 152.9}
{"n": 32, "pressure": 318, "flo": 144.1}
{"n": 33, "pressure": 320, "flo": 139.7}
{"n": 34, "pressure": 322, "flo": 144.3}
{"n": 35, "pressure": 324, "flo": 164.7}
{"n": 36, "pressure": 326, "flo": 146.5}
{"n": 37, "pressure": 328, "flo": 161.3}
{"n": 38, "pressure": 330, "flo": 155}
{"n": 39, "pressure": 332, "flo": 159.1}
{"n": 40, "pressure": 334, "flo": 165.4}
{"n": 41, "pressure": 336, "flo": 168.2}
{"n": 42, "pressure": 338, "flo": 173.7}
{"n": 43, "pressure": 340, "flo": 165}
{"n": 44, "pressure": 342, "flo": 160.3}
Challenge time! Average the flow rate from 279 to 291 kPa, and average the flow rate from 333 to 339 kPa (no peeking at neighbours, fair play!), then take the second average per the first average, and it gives 1.20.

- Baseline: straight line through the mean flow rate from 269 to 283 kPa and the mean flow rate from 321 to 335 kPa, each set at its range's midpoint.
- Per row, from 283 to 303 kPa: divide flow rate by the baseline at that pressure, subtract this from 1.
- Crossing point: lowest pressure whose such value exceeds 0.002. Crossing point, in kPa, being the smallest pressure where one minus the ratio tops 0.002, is 284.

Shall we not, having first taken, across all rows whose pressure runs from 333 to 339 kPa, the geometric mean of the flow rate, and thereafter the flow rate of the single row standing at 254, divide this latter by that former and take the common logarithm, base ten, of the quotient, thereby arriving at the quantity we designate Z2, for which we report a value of -0.13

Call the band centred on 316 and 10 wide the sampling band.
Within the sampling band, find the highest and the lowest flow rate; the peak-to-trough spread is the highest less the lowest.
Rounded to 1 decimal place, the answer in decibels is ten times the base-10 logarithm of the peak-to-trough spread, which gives 12.0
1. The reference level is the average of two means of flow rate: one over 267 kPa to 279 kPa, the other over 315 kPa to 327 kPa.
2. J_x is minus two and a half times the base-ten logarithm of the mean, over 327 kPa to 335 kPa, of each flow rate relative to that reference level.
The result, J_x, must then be -0.11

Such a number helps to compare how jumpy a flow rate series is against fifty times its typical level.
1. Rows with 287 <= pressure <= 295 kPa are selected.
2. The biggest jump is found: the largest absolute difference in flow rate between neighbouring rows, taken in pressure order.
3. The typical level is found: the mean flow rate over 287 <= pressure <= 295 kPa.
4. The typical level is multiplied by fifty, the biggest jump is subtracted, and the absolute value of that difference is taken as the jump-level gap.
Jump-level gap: 6918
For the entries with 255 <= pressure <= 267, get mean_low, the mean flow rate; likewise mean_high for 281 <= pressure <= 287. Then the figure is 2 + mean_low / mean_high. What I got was 2.94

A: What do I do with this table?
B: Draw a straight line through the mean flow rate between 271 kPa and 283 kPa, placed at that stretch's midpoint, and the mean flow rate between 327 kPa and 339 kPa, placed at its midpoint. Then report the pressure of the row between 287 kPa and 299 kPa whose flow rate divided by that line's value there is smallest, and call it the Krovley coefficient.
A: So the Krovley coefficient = 296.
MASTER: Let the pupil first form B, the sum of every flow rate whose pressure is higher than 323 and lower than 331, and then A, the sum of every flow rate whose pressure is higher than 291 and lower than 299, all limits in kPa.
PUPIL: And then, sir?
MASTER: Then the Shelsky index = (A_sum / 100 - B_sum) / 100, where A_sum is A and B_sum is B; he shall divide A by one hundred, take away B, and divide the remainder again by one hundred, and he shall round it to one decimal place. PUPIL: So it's -6.2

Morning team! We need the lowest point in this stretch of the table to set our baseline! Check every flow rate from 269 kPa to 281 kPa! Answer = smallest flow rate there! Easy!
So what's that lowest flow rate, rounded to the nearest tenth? 136.8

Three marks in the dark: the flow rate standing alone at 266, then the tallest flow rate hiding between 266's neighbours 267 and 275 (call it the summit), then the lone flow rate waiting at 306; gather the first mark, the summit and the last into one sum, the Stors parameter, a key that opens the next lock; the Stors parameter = 427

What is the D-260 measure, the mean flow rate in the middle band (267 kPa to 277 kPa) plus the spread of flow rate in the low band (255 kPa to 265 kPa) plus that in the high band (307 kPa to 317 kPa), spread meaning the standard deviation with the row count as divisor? 148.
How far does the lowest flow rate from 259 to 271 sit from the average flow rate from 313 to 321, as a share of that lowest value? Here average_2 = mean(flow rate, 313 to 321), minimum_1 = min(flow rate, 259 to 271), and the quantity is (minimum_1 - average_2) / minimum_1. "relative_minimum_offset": -0.17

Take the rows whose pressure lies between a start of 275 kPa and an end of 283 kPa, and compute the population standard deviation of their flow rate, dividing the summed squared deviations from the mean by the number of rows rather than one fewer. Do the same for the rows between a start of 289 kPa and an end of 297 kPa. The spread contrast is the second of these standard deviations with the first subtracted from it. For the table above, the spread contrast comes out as -2.2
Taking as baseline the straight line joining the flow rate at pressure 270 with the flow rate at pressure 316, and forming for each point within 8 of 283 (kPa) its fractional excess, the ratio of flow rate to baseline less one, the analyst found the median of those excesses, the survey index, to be -0.025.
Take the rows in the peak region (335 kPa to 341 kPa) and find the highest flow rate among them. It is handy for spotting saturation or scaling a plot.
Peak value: 173.7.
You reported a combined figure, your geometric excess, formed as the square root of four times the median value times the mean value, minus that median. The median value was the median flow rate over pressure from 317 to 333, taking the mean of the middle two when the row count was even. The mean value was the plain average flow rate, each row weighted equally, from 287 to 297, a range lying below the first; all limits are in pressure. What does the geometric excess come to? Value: 137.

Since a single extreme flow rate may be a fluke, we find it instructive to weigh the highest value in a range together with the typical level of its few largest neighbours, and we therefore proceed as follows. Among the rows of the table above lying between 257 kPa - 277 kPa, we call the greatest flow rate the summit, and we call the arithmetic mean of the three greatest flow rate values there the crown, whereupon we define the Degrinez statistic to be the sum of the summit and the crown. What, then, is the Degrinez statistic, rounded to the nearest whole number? 285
